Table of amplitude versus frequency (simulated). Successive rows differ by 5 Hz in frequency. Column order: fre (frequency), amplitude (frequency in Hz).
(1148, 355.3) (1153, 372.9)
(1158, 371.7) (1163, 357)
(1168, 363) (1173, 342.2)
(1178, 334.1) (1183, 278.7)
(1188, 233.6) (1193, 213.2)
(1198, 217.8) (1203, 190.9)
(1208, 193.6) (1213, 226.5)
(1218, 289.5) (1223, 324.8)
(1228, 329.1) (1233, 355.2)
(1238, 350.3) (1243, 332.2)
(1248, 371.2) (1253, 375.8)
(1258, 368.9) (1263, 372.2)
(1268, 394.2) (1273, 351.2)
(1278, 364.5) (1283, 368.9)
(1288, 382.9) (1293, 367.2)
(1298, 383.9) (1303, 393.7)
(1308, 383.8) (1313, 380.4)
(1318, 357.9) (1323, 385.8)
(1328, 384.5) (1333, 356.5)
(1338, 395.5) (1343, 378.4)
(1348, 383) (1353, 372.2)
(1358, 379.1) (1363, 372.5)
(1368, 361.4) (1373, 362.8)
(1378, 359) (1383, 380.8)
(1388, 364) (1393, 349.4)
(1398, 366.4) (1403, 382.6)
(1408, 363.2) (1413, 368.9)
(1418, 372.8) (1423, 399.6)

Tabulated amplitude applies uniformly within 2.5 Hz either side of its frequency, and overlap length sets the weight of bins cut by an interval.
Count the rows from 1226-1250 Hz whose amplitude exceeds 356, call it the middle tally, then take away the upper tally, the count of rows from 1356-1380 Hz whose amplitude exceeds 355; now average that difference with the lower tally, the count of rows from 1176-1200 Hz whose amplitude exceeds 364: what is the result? -2.0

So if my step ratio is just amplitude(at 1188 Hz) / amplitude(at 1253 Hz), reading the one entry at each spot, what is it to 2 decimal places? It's 0.62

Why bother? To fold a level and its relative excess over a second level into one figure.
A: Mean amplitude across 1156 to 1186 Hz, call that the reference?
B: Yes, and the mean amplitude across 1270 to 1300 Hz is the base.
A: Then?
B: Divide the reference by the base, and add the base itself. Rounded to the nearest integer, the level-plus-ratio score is 371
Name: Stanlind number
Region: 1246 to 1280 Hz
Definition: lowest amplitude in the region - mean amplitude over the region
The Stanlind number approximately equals -20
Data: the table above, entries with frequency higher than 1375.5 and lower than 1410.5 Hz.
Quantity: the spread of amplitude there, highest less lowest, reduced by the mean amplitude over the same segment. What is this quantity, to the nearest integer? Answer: -333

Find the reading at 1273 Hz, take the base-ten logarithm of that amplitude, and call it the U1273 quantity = 2.55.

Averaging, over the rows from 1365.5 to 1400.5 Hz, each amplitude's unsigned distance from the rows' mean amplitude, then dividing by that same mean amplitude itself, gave 0.017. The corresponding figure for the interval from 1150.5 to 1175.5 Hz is 0.026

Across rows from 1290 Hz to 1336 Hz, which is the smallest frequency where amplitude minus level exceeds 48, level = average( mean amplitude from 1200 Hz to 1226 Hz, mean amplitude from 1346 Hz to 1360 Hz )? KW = 1293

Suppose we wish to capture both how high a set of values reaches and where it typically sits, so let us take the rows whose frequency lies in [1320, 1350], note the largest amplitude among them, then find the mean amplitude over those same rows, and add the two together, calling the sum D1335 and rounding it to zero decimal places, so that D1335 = 776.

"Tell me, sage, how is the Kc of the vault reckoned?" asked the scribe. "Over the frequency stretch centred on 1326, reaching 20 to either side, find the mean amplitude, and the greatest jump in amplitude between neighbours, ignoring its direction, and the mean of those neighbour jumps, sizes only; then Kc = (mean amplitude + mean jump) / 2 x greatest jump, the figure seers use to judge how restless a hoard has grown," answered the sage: 7756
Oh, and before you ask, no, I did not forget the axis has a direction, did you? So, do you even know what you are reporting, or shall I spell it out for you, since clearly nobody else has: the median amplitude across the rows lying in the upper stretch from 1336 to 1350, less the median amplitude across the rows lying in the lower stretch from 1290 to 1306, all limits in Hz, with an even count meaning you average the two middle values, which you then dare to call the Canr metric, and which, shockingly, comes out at -1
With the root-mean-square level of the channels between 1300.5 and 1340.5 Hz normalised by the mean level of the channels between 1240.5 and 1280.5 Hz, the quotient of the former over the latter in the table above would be 1.04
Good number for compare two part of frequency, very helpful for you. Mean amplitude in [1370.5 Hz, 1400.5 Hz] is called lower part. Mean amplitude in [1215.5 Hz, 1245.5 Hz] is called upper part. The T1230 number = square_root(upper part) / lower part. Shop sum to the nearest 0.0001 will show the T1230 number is 0.0500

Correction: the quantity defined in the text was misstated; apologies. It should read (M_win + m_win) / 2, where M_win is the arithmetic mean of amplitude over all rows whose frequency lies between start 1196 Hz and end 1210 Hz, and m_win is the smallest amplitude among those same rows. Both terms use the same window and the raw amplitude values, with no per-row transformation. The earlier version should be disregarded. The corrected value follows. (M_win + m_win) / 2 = 196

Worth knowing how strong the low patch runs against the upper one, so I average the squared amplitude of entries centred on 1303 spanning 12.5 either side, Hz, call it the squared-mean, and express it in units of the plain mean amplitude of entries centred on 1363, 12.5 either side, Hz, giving 395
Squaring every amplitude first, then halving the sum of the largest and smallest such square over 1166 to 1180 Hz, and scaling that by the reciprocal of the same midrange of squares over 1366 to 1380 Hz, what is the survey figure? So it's 0.93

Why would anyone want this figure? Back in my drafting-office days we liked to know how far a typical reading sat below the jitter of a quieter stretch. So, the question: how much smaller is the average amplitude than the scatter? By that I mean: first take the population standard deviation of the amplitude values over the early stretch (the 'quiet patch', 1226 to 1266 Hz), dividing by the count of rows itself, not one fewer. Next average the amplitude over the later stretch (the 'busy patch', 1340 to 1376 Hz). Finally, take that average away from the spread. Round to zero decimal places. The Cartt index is -356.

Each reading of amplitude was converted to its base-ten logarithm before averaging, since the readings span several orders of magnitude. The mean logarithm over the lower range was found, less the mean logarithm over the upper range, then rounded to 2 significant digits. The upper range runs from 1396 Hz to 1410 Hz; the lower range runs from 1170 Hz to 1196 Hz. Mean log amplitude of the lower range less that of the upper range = -0.13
